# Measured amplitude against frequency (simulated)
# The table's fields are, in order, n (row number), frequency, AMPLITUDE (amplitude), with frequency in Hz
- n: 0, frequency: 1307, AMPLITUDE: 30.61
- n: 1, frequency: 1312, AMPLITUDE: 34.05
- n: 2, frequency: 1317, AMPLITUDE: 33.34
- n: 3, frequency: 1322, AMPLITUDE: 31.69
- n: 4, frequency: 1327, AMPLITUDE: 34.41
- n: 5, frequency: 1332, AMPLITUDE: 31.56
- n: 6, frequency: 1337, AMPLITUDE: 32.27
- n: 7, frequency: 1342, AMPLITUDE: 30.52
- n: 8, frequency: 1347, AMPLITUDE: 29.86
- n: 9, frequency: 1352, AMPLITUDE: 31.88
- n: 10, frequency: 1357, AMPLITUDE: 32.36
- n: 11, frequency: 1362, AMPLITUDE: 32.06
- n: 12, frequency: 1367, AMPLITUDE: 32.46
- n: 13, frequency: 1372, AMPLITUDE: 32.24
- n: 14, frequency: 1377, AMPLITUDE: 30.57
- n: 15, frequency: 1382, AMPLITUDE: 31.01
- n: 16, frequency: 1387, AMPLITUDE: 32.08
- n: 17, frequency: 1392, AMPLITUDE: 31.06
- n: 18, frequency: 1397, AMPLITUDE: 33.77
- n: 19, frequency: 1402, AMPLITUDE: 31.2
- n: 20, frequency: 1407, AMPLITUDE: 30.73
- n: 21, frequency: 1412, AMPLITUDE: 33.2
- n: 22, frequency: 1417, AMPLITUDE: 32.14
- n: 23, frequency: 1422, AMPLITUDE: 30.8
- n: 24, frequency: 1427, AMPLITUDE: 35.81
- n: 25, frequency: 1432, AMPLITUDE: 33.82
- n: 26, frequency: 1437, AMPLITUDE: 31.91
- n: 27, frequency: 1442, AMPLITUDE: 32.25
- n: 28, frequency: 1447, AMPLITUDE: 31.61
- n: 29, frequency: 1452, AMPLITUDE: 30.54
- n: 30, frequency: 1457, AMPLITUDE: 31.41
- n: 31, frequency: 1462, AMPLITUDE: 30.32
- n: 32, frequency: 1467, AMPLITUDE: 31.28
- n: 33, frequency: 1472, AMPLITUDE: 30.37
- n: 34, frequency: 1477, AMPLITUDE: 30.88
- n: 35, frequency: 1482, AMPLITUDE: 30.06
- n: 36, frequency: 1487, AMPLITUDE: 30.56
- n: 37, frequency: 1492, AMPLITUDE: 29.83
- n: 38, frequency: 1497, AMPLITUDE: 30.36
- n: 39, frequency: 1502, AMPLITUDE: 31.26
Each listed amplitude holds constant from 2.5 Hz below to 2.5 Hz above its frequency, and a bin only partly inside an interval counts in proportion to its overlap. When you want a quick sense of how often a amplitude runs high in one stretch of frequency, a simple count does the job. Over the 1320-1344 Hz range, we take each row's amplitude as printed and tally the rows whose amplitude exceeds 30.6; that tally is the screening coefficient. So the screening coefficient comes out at 4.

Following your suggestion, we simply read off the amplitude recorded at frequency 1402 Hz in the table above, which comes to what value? 31.2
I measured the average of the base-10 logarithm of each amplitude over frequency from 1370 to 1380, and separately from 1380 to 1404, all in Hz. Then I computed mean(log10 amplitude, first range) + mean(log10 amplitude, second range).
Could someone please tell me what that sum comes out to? 3.00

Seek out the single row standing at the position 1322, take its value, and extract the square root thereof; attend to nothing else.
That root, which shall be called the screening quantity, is 5.63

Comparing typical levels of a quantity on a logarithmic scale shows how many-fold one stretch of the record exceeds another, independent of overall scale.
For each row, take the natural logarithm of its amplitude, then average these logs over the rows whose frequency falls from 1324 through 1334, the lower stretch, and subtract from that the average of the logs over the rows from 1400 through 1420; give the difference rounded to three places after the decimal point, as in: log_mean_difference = 0.036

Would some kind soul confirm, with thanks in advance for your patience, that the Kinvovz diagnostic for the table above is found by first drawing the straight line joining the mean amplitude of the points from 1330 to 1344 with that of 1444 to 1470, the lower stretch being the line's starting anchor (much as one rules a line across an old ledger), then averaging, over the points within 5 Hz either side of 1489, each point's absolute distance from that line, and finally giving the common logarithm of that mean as -0.14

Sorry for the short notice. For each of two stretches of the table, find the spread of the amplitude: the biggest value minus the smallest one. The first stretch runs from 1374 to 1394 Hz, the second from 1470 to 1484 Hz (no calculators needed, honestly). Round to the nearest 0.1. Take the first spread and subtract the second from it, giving 0.7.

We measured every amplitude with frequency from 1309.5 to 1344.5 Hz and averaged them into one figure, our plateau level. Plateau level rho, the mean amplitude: 32.5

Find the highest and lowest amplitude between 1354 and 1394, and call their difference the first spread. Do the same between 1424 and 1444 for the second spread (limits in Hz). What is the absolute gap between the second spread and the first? 2.0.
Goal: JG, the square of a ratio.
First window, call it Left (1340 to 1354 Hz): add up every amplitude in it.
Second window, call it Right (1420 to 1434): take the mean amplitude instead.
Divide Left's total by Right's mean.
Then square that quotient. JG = 7.6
